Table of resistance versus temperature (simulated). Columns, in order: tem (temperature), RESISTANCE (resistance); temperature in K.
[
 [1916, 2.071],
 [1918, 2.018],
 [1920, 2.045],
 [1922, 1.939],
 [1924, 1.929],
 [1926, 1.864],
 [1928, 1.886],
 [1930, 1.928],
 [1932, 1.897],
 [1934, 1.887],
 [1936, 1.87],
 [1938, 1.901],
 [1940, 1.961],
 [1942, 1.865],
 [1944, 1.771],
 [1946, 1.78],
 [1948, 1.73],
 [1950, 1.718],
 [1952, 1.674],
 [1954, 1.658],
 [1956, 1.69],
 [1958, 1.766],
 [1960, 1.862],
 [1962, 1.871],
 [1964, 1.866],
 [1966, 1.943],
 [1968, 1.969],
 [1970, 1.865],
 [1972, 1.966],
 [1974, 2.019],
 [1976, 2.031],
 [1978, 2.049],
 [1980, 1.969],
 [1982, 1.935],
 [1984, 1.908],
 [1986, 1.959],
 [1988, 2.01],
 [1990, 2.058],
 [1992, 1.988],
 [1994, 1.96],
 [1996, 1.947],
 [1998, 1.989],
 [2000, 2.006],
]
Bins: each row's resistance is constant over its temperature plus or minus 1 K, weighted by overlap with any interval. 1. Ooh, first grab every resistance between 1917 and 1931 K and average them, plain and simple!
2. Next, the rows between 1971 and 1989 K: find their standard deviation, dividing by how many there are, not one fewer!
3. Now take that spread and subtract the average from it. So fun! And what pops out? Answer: -1.90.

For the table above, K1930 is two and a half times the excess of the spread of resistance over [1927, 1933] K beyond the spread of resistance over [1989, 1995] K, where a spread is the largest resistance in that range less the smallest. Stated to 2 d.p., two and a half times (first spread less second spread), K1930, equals -0.14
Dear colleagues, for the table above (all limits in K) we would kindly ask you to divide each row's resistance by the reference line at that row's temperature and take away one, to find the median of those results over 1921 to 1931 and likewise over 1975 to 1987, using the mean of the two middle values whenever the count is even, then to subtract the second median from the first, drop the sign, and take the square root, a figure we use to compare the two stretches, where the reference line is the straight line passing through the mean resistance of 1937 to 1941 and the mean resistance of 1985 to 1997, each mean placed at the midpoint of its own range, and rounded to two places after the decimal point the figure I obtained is 0.10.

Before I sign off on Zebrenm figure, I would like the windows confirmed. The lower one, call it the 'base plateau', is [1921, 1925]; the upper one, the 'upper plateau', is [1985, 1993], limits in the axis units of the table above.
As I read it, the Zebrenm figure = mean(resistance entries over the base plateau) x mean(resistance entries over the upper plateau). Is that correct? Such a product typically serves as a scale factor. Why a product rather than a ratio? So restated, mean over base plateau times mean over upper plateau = 3.9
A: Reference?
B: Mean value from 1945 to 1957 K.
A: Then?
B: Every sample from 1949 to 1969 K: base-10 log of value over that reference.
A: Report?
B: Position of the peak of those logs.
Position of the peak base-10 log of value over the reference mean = 1968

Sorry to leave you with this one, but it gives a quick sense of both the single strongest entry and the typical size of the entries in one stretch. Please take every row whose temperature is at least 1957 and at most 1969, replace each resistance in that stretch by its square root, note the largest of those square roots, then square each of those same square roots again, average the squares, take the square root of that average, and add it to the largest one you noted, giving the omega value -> 2.77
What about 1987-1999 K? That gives 2.85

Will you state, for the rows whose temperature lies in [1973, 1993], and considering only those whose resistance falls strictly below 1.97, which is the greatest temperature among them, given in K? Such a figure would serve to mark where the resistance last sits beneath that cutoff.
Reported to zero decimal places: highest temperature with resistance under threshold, 1986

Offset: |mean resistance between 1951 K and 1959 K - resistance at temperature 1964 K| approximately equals 0.17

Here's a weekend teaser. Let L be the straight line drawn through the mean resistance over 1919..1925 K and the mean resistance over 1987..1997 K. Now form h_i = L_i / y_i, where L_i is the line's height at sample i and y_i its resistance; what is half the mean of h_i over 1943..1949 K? 0.56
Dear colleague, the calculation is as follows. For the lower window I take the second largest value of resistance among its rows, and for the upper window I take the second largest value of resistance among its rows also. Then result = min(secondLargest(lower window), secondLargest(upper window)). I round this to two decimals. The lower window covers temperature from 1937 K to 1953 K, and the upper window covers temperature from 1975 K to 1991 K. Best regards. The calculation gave 1.90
